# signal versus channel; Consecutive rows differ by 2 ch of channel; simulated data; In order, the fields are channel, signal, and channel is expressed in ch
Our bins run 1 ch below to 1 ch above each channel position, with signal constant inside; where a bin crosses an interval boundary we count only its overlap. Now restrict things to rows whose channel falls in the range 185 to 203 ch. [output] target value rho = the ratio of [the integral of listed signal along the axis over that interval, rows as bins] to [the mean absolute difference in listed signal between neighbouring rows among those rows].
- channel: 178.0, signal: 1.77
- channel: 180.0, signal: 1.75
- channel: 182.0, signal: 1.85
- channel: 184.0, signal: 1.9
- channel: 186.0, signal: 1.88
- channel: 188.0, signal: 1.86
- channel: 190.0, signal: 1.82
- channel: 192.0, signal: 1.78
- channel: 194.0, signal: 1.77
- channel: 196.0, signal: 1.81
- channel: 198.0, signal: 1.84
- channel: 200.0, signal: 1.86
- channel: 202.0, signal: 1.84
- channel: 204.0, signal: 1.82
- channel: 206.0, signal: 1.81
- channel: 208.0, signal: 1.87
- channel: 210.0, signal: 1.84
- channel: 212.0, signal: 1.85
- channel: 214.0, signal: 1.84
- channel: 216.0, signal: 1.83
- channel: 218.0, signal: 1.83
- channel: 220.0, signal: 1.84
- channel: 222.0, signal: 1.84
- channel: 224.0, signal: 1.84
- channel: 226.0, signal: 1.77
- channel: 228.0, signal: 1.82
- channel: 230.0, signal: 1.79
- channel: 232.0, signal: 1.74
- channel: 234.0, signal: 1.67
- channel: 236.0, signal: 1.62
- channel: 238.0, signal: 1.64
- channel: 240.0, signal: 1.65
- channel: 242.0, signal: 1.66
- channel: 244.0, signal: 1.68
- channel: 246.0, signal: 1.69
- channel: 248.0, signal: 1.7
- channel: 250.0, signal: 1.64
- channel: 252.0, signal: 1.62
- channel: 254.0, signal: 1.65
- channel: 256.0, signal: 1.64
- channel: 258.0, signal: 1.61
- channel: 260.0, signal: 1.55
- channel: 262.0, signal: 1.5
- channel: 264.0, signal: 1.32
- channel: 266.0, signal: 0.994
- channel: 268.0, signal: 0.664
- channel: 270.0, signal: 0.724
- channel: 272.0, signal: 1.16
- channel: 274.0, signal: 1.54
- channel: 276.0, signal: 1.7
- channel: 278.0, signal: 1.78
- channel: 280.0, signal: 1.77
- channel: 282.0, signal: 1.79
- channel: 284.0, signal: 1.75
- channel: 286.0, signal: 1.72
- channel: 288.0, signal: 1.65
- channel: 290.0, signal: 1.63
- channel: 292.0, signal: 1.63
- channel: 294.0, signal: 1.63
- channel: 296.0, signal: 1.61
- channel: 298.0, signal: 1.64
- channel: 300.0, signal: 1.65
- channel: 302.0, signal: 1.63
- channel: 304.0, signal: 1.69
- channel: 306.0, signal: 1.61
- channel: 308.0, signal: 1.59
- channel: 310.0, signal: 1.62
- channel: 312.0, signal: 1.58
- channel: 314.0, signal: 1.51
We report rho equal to 1197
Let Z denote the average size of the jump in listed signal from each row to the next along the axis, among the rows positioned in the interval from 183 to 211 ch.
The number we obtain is 0.028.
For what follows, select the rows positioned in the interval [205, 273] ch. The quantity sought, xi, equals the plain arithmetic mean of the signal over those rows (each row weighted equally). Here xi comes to 1.61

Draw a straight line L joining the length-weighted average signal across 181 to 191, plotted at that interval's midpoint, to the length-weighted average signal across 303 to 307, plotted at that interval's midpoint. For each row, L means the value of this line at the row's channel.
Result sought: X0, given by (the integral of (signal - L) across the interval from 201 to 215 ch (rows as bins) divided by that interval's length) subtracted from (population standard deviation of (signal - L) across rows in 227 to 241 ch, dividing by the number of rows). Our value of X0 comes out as 0.05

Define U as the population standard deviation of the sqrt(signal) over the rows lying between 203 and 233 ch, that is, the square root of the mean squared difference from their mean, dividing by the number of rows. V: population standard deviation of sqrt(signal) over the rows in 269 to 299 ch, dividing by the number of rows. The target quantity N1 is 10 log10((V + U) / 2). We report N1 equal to -12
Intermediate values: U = 0.012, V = 0.123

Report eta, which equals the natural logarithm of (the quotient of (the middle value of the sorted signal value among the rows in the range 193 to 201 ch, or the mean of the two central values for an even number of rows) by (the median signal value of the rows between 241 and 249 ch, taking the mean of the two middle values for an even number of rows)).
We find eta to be 0.08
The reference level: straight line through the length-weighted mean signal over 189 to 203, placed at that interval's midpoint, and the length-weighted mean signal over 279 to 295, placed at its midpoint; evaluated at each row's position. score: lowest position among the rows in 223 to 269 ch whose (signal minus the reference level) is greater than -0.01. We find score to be 224.0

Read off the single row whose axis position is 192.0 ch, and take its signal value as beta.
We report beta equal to 1.78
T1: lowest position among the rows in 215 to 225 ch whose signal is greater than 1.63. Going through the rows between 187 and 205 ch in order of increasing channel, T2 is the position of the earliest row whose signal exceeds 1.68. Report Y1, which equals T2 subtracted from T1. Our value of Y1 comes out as 28 ch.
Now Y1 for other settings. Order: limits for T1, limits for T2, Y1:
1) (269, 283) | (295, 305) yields -28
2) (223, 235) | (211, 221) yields 12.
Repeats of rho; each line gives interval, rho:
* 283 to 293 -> 559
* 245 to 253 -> 443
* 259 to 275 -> 75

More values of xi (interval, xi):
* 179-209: 1.83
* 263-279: 1.24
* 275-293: 1.71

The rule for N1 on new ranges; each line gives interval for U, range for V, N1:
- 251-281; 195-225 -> -11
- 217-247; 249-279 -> -10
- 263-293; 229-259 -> -10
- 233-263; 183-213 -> -18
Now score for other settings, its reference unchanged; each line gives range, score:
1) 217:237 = 218.0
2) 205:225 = 206.0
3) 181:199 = 182.0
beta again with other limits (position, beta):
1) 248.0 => 1.7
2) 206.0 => 1.81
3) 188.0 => 1.86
